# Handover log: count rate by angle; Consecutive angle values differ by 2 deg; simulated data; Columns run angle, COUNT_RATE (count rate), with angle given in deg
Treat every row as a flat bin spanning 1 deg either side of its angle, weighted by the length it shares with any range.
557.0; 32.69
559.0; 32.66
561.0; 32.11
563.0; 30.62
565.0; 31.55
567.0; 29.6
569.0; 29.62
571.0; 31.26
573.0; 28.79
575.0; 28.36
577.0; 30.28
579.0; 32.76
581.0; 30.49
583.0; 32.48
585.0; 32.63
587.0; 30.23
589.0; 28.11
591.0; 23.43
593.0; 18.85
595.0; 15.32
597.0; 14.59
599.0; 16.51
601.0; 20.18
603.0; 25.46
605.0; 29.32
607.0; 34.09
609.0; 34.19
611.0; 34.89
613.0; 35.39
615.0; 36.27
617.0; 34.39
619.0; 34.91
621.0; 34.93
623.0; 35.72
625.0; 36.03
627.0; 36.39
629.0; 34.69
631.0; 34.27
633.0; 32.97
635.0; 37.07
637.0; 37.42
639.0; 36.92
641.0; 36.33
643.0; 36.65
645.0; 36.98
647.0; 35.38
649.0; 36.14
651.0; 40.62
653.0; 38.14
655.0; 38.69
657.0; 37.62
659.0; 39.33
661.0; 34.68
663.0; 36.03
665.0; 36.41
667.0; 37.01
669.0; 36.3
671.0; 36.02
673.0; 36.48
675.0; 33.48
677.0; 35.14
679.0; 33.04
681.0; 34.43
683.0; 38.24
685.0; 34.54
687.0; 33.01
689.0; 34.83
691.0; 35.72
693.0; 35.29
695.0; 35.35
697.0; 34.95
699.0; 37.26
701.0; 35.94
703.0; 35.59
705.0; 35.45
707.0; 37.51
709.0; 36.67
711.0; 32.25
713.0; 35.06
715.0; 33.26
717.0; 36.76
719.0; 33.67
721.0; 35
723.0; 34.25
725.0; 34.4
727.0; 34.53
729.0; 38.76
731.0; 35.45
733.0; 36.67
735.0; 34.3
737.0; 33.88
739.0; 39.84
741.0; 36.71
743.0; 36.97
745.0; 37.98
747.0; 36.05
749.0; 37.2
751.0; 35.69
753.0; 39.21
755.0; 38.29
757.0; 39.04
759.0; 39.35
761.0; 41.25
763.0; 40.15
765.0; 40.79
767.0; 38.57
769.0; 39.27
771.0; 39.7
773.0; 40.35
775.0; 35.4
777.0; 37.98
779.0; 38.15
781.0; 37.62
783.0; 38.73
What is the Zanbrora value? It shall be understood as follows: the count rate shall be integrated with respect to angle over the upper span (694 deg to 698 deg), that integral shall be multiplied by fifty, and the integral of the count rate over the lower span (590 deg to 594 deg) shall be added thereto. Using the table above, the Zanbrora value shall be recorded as 7115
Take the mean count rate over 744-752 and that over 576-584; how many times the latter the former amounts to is 1.17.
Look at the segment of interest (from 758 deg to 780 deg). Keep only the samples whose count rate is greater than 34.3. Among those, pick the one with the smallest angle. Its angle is 759.0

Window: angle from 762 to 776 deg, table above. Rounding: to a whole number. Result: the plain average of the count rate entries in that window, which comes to 39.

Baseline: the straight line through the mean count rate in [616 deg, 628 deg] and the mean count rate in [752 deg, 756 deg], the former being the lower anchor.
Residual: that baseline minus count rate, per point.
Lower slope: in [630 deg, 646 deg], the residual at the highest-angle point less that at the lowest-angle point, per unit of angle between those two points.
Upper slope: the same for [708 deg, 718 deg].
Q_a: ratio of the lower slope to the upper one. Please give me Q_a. -12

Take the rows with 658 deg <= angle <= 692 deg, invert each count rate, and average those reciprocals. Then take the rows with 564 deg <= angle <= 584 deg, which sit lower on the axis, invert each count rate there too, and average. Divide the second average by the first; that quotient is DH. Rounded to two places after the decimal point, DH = 1.17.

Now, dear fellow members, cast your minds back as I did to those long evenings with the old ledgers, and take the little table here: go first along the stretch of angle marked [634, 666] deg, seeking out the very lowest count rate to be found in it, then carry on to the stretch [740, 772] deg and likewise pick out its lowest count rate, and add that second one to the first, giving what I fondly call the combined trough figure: 70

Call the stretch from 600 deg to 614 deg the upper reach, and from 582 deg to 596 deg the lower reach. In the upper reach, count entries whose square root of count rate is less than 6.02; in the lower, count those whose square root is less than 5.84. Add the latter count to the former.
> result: 14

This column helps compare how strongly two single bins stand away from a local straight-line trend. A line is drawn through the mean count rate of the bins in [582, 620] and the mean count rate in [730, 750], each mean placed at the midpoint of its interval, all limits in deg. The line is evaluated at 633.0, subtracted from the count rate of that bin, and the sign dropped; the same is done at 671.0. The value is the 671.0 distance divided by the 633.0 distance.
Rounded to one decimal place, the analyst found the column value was 1.2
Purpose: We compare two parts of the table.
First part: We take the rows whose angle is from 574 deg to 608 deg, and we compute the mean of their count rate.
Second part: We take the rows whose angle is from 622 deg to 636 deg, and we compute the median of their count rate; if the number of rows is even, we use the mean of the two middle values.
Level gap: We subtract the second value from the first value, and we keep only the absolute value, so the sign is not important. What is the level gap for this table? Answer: 10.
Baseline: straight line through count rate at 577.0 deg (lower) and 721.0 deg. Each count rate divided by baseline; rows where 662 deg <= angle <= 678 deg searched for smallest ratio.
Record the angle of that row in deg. 675.0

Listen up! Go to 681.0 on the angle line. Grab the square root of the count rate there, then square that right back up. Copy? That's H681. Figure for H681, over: 34.4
